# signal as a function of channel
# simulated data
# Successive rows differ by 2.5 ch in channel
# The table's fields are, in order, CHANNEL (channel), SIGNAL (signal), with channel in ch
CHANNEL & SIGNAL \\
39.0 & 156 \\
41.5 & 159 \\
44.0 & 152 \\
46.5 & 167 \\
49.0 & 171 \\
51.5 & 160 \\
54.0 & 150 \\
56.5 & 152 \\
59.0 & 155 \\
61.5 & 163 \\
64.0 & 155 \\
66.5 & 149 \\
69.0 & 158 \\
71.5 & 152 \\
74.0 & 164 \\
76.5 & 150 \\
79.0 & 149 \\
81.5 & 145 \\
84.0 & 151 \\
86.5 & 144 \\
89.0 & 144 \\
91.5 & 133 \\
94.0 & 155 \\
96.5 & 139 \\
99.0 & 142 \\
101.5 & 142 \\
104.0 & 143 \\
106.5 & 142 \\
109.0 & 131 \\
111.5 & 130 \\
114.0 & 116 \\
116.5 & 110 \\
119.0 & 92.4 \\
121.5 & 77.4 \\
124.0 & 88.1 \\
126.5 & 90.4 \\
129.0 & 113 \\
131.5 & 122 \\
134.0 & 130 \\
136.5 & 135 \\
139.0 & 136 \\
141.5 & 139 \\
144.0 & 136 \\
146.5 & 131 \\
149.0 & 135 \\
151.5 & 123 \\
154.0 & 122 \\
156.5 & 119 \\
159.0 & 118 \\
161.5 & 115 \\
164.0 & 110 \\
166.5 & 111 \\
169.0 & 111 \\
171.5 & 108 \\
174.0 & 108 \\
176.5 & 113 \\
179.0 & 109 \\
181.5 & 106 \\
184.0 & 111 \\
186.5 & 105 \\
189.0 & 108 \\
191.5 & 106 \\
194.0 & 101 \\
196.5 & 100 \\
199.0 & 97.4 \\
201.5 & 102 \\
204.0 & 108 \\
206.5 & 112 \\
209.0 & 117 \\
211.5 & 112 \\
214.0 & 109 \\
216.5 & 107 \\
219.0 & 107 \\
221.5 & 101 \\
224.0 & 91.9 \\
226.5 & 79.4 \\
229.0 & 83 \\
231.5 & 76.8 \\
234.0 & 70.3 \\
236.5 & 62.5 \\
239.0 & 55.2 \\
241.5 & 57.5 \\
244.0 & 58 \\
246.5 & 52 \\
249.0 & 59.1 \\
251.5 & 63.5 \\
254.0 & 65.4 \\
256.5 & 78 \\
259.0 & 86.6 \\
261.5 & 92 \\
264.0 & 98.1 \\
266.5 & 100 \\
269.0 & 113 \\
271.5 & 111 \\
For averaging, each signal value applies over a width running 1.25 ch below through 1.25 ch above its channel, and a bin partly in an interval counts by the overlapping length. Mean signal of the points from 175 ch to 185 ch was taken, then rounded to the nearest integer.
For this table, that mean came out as 110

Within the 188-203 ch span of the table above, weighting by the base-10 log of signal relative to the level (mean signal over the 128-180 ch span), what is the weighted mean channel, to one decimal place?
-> 195.9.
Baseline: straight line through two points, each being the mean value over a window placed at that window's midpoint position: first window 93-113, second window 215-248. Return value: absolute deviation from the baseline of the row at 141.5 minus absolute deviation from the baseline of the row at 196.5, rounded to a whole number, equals 12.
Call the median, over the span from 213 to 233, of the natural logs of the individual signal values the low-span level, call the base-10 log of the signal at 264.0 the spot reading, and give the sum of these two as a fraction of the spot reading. 3.29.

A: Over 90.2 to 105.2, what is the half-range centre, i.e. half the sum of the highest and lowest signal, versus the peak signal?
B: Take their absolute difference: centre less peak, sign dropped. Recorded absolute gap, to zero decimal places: 11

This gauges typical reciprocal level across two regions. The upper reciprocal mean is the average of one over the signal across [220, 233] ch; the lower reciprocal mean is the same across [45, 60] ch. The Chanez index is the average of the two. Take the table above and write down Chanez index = 0.0090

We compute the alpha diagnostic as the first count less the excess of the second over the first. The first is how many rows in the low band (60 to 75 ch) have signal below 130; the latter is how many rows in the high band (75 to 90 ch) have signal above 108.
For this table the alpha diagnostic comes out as -6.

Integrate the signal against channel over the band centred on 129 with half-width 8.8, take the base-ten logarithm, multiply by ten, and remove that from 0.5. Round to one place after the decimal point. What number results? -32.3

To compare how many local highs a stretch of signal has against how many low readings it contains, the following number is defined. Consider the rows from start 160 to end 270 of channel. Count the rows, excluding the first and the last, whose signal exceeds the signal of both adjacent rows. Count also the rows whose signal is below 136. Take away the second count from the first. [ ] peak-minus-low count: -38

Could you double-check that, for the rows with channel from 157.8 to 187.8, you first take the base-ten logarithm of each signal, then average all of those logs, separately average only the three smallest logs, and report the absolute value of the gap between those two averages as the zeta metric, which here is 0.016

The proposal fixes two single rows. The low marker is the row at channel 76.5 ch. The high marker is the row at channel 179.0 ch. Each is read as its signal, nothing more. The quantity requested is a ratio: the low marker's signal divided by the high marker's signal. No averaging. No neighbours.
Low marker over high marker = 1.38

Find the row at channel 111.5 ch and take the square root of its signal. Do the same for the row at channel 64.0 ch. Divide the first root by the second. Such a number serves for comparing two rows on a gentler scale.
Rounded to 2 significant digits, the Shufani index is 0.92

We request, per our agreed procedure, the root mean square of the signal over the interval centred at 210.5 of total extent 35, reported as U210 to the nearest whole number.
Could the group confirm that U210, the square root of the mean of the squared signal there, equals 104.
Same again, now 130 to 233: 112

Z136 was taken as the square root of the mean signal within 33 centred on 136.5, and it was 10.9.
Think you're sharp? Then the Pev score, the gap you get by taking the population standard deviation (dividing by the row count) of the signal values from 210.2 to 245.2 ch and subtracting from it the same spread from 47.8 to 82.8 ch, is 13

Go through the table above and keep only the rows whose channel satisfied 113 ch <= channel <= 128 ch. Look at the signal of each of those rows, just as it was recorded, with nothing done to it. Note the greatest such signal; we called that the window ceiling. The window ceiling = 116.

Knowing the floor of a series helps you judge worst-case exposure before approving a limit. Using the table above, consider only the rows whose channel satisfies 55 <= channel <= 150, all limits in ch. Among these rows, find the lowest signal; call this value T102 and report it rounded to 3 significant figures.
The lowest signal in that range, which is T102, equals 77.4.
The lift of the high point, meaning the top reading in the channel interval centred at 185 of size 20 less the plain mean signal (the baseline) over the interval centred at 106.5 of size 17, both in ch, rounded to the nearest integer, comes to -22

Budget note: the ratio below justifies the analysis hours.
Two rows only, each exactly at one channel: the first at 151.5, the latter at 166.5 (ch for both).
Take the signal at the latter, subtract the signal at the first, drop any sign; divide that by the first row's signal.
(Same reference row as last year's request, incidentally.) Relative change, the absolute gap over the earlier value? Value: 0.10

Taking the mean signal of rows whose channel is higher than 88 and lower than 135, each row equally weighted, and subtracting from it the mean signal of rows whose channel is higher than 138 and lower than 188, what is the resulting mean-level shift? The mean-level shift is 5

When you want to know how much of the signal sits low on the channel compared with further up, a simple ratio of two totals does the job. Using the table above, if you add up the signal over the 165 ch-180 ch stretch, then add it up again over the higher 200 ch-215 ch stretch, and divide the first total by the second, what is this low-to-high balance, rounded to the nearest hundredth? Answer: 1.00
